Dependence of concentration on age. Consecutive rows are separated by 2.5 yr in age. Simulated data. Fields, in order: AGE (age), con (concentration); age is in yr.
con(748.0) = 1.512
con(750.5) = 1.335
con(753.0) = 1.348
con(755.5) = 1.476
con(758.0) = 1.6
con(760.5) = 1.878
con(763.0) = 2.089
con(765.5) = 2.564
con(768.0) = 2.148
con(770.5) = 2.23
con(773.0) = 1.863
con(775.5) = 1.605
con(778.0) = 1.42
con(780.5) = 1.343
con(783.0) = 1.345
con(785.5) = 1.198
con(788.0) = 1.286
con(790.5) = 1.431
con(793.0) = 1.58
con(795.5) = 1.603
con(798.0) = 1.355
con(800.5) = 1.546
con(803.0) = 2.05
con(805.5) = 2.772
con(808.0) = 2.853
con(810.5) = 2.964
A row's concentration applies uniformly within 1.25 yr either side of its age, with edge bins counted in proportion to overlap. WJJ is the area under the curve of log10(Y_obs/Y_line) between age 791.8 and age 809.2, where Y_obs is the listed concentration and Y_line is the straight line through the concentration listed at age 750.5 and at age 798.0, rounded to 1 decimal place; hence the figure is 2.5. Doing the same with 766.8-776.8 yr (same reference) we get 1.6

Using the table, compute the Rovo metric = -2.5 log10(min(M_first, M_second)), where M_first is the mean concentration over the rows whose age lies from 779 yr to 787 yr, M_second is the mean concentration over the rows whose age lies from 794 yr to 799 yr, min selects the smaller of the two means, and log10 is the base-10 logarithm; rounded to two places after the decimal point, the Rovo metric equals -0.28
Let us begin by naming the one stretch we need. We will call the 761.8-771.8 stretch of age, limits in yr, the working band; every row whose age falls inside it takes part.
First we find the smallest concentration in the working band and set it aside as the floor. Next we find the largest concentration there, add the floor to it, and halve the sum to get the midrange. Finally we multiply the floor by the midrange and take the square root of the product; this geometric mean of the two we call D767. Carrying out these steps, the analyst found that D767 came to 2.20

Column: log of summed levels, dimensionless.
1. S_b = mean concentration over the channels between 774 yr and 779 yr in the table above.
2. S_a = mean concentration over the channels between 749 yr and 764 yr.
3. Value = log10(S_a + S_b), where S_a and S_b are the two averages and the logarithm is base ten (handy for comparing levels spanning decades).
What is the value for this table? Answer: 0.50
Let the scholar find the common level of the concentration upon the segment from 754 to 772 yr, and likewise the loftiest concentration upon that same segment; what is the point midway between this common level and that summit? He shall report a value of 2.3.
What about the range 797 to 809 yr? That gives 2.5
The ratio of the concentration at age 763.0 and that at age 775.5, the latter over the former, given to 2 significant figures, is 0.77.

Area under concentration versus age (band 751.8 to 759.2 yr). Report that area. 11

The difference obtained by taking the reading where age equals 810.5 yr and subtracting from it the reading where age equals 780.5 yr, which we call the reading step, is 1.6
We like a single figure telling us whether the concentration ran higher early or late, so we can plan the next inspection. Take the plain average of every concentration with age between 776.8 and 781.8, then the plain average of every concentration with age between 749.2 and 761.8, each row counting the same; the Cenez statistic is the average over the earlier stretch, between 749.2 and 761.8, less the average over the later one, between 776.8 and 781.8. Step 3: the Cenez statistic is 0.1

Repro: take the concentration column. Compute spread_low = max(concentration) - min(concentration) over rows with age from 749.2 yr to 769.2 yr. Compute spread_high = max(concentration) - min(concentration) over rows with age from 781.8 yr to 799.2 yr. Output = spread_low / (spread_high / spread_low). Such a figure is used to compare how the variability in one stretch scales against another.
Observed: 3.7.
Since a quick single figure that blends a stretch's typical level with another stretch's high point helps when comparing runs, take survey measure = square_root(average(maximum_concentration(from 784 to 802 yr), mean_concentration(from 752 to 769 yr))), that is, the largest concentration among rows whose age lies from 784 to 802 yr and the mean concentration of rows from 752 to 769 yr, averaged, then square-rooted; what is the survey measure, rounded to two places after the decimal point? 1.32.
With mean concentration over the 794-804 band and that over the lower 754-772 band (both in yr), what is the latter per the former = 1.2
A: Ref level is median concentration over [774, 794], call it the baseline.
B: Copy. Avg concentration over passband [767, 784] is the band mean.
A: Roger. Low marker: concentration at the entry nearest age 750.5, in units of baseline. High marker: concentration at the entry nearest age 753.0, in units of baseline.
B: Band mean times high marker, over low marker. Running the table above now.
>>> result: 1.7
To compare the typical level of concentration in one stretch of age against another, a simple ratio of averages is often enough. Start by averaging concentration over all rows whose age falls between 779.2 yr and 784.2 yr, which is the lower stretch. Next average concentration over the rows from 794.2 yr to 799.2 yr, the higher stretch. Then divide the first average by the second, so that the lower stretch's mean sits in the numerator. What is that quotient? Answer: 0.91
